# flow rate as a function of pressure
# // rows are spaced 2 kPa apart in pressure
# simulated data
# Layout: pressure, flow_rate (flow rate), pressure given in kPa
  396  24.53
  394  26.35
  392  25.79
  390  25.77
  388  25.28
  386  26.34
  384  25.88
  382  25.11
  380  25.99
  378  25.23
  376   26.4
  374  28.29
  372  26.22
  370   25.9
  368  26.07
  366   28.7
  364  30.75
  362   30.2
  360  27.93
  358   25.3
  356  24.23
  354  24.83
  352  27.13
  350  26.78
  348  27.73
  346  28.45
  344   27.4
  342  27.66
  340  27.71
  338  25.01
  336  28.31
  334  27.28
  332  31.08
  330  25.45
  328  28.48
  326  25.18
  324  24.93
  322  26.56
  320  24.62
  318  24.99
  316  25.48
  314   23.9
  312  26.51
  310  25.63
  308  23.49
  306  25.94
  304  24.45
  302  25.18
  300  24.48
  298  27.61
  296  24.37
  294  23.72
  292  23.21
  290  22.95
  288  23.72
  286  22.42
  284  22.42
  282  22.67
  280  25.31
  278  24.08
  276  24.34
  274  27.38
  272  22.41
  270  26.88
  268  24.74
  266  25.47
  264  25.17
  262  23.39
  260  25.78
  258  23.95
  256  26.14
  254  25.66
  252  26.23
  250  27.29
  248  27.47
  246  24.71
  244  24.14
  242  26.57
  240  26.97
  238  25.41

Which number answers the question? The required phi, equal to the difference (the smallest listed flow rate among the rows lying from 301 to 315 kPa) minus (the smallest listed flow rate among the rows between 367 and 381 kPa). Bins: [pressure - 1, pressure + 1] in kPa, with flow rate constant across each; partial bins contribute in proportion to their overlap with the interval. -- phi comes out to -1.7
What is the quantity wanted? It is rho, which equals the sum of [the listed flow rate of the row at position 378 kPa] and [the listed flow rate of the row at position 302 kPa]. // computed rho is 50.4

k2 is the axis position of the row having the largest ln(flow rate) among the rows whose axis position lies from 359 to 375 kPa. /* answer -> 364 kPa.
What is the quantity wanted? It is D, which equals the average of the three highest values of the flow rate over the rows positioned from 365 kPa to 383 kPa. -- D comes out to 27.8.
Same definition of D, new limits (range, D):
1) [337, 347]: 27.9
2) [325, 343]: 29.3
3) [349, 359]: 26.4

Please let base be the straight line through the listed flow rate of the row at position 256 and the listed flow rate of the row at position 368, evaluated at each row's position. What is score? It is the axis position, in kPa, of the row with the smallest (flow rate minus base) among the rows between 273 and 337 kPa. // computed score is 284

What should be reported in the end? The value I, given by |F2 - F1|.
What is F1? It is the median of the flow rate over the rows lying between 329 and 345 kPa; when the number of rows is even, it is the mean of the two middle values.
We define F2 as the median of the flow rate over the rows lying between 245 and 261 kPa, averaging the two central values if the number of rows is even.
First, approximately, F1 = 27.5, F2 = 26.0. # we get 1.6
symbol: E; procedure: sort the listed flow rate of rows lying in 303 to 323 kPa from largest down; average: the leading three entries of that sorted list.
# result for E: 26.3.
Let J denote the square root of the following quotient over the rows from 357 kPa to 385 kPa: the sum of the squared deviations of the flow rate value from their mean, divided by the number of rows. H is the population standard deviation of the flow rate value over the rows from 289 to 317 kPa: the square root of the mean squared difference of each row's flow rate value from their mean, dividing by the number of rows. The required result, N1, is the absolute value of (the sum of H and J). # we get 3.08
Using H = 1.29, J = 1.8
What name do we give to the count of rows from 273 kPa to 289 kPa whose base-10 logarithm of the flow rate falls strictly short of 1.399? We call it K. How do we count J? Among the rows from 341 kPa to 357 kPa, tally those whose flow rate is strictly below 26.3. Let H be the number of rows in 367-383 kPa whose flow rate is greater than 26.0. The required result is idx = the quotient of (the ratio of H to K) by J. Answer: 0.33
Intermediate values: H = 4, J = 2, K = 6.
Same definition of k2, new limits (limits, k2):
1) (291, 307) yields 298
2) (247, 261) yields 248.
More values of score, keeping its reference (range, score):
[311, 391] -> 314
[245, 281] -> 272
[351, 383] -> 356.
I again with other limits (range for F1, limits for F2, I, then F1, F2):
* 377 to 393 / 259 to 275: 0.5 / 25.8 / 25.3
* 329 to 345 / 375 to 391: 1.7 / 27.5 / 25.8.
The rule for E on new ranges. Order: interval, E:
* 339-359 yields 28.0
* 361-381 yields 29.9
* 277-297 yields 24.6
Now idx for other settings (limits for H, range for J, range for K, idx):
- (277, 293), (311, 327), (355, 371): 0.00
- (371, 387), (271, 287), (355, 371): 0.57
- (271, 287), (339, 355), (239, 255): 0.50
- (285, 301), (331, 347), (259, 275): 0.33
